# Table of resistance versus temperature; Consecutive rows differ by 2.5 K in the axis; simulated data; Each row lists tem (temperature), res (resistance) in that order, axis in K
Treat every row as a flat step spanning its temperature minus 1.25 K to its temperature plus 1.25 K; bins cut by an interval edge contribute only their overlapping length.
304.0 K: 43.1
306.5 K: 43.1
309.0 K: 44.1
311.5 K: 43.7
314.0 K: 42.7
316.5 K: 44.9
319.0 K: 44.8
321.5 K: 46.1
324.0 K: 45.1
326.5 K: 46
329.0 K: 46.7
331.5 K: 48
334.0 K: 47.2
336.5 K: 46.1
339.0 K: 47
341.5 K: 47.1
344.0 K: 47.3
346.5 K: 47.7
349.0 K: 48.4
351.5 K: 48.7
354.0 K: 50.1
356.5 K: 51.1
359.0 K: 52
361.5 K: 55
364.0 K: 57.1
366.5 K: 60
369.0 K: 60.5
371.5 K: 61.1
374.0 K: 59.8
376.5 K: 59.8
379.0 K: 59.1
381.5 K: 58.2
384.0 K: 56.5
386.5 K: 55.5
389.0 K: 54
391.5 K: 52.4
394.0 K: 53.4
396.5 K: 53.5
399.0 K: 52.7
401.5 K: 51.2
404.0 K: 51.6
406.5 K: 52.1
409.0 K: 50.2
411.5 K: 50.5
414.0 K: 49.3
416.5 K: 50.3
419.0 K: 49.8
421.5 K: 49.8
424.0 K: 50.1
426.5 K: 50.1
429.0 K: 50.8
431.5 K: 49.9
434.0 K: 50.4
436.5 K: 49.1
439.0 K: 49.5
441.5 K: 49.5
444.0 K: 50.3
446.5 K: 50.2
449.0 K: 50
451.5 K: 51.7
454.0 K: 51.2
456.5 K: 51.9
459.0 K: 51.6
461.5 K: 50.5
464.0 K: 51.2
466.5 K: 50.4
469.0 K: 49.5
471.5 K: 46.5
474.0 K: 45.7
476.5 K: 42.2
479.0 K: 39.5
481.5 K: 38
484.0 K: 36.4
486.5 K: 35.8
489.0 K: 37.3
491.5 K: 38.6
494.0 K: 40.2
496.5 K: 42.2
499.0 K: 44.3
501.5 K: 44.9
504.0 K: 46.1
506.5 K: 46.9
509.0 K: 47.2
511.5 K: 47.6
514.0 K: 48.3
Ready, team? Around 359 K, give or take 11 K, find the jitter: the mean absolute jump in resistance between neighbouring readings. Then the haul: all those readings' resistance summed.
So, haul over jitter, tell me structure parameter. 319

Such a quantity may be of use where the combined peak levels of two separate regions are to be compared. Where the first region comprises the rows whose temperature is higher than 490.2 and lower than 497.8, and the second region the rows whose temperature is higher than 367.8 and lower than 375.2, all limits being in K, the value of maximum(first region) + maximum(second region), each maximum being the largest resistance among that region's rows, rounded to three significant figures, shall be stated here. 103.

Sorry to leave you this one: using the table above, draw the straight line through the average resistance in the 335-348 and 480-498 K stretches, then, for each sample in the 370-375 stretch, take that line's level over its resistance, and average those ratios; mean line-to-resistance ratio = 0.748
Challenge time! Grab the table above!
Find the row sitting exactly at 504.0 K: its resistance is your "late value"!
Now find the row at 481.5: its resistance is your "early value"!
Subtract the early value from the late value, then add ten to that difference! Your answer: 18.1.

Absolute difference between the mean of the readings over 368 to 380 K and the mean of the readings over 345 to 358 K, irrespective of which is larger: 10.9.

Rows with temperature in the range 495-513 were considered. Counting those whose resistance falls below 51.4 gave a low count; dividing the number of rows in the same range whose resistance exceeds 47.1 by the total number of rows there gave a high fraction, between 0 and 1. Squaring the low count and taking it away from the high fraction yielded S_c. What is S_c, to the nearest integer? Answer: -49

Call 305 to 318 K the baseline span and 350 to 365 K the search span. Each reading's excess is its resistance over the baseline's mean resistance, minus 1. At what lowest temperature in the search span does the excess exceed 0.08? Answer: 351.5 K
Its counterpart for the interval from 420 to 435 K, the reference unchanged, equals 421.5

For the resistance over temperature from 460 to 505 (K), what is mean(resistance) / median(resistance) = 1.00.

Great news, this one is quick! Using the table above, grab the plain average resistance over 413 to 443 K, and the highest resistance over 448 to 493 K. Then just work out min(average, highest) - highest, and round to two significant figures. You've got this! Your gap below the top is -2.0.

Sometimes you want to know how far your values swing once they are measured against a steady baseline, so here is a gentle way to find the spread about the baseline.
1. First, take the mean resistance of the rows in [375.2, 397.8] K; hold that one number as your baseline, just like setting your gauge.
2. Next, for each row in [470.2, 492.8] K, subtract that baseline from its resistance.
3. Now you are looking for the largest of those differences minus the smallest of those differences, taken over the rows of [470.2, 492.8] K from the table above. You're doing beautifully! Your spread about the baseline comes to 11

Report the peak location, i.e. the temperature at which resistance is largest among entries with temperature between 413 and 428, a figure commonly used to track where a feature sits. 416.5 K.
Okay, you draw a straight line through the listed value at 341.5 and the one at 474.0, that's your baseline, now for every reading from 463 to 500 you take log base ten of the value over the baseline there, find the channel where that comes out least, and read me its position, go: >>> 486.5 K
